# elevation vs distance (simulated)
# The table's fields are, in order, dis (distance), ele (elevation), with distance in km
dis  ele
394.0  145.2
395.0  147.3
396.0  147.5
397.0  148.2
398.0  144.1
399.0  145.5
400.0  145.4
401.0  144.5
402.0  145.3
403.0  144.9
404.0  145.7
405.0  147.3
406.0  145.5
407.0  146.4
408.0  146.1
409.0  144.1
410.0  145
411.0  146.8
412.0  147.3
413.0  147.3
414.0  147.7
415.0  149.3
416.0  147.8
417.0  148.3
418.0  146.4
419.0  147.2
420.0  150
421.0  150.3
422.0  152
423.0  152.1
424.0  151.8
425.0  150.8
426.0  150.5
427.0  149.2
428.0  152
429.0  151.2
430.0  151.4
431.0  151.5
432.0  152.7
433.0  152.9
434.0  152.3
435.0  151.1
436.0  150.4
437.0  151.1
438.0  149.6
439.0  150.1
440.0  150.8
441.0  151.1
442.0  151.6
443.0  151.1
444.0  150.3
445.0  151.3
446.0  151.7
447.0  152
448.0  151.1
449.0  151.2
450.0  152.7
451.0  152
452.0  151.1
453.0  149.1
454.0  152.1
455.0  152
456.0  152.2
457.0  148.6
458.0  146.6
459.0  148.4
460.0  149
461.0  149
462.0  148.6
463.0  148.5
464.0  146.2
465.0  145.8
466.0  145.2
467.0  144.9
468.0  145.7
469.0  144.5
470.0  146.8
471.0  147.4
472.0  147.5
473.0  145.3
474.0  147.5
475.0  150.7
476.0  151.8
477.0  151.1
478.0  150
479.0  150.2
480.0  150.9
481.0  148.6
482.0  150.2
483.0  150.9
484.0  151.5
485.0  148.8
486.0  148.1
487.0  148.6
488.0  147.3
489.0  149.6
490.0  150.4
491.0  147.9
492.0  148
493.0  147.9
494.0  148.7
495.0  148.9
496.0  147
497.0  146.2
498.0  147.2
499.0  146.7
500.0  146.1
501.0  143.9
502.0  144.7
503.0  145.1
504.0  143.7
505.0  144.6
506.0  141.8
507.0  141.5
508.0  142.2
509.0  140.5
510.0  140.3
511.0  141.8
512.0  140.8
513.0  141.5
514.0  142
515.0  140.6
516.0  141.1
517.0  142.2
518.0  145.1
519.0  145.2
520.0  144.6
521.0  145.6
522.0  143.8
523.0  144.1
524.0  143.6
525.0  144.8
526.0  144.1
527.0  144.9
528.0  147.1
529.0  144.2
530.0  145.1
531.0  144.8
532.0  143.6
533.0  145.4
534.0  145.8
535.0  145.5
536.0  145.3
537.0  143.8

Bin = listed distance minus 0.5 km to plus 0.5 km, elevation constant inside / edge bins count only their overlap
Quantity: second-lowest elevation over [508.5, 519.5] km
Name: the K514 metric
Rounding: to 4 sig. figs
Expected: 140.5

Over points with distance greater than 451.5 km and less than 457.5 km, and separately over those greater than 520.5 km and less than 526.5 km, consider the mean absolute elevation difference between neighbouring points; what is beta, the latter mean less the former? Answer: -0.9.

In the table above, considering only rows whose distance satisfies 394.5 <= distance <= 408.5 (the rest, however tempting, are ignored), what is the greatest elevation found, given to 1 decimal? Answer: 148.2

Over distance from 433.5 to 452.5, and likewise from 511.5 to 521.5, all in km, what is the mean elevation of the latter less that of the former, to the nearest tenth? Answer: -8.3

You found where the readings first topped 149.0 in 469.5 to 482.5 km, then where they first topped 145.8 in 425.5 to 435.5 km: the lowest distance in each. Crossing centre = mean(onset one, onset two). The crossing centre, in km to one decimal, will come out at 450.5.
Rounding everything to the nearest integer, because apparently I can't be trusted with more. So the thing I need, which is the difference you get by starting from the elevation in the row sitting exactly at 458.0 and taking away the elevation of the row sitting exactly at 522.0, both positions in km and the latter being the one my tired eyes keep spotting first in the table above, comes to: 3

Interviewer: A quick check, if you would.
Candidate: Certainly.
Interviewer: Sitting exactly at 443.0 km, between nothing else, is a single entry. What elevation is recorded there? 151.1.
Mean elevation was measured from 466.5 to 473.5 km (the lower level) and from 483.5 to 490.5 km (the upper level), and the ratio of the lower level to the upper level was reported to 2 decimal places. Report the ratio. 0.98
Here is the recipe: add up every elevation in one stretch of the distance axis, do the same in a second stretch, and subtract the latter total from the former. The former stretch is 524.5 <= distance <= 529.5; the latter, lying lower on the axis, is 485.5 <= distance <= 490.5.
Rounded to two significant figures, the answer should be -19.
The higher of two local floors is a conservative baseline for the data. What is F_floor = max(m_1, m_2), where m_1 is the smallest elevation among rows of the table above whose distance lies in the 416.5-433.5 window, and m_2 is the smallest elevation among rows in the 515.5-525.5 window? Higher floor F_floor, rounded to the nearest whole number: 146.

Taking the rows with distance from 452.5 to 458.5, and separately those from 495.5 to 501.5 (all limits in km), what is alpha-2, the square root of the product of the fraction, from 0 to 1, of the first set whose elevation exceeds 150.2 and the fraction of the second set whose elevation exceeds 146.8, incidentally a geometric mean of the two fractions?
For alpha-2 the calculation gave 0.41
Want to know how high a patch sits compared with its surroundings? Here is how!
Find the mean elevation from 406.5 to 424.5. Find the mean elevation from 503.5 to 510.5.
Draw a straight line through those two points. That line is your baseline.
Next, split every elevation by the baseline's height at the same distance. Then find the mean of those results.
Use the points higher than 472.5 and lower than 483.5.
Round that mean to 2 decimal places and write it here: 1.04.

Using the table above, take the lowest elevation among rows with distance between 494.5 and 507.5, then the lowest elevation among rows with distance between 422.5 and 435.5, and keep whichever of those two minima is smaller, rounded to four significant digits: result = 141.5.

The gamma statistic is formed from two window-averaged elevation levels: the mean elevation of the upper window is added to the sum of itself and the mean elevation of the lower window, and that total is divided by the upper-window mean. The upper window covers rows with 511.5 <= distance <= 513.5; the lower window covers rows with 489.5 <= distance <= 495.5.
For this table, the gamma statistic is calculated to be 3.05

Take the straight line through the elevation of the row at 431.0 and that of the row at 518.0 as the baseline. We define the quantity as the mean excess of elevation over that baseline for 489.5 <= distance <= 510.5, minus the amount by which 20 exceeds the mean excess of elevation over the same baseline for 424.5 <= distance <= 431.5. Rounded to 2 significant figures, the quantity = -22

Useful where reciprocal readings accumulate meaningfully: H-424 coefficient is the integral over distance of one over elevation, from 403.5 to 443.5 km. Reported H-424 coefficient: 0.27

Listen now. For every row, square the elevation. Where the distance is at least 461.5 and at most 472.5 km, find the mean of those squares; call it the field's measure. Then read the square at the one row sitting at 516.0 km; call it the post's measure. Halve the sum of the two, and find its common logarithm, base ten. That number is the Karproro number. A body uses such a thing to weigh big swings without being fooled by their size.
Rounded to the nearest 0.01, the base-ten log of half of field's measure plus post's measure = 4.32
